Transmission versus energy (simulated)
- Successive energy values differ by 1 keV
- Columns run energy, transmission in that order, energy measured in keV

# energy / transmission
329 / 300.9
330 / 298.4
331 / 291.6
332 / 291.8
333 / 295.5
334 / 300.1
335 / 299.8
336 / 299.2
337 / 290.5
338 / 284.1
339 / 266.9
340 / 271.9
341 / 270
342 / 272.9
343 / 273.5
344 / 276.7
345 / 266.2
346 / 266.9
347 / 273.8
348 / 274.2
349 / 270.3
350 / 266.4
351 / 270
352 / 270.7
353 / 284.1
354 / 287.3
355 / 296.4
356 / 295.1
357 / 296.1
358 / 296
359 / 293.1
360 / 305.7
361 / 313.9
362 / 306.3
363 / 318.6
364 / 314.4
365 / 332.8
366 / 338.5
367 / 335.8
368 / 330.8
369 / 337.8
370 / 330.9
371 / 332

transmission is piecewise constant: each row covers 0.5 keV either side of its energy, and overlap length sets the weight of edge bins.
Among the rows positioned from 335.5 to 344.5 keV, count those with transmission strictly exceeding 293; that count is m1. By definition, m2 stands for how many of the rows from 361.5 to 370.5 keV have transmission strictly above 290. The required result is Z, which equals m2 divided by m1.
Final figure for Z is 9.0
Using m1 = 1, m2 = 9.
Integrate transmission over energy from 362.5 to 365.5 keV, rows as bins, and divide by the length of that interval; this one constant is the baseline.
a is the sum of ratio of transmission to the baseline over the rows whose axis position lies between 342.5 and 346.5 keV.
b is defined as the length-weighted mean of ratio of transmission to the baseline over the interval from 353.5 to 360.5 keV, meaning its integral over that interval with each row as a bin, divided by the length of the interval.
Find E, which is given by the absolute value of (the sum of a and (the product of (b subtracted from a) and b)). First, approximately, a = 3.4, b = 0.92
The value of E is 5.6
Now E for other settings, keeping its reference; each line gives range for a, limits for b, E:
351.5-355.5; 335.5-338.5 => 5.9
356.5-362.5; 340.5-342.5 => 9.7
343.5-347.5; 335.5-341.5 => 5.5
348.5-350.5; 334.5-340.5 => 2.4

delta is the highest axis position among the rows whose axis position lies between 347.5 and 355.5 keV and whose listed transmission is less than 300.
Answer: 355 keV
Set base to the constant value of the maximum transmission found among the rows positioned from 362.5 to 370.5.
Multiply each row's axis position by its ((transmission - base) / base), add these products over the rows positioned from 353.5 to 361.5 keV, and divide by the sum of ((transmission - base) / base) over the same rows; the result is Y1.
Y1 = 357.2 keV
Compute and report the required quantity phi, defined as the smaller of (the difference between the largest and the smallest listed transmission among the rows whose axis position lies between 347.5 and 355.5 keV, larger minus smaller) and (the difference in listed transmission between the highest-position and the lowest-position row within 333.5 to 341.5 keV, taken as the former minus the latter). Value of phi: -30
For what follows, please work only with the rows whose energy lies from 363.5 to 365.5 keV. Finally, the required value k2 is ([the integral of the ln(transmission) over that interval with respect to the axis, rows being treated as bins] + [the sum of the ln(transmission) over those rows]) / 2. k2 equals 11.56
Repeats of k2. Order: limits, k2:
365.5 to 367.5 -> 11.64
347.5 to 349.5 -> 11.21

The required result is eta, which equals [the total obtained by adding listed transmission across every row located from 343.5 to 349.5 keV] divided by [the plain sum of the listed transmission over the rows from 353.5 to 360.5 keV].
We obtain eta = 0.79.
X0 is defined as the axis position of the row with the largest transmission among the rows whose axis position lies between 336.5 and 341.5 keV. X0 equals 337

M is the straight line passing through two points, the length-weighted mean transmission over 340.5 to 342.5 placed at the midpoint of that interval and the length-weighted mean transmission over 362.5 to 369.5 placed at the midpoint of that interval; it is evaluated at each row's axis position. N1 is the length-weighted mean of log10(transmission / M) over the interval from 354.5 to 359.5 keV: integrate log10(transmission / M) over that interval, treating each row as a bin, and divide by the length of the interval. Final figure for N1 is -0.019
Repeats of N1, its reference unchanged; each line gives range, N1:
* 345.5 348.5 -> -0.020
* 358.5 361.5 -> -0.016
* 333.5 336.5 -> 0.069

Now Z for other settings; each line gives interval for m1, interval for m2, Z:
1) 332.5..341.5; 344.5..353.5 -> 0.0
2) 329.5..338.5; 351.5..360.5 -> 1.2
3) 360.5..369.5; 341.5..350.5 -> 0.0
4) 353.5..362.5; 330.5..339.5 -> 0.9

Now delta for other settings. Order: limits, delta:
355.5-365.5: 359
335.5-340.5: 340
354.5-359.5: 359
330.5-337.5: 337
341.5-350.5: 350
